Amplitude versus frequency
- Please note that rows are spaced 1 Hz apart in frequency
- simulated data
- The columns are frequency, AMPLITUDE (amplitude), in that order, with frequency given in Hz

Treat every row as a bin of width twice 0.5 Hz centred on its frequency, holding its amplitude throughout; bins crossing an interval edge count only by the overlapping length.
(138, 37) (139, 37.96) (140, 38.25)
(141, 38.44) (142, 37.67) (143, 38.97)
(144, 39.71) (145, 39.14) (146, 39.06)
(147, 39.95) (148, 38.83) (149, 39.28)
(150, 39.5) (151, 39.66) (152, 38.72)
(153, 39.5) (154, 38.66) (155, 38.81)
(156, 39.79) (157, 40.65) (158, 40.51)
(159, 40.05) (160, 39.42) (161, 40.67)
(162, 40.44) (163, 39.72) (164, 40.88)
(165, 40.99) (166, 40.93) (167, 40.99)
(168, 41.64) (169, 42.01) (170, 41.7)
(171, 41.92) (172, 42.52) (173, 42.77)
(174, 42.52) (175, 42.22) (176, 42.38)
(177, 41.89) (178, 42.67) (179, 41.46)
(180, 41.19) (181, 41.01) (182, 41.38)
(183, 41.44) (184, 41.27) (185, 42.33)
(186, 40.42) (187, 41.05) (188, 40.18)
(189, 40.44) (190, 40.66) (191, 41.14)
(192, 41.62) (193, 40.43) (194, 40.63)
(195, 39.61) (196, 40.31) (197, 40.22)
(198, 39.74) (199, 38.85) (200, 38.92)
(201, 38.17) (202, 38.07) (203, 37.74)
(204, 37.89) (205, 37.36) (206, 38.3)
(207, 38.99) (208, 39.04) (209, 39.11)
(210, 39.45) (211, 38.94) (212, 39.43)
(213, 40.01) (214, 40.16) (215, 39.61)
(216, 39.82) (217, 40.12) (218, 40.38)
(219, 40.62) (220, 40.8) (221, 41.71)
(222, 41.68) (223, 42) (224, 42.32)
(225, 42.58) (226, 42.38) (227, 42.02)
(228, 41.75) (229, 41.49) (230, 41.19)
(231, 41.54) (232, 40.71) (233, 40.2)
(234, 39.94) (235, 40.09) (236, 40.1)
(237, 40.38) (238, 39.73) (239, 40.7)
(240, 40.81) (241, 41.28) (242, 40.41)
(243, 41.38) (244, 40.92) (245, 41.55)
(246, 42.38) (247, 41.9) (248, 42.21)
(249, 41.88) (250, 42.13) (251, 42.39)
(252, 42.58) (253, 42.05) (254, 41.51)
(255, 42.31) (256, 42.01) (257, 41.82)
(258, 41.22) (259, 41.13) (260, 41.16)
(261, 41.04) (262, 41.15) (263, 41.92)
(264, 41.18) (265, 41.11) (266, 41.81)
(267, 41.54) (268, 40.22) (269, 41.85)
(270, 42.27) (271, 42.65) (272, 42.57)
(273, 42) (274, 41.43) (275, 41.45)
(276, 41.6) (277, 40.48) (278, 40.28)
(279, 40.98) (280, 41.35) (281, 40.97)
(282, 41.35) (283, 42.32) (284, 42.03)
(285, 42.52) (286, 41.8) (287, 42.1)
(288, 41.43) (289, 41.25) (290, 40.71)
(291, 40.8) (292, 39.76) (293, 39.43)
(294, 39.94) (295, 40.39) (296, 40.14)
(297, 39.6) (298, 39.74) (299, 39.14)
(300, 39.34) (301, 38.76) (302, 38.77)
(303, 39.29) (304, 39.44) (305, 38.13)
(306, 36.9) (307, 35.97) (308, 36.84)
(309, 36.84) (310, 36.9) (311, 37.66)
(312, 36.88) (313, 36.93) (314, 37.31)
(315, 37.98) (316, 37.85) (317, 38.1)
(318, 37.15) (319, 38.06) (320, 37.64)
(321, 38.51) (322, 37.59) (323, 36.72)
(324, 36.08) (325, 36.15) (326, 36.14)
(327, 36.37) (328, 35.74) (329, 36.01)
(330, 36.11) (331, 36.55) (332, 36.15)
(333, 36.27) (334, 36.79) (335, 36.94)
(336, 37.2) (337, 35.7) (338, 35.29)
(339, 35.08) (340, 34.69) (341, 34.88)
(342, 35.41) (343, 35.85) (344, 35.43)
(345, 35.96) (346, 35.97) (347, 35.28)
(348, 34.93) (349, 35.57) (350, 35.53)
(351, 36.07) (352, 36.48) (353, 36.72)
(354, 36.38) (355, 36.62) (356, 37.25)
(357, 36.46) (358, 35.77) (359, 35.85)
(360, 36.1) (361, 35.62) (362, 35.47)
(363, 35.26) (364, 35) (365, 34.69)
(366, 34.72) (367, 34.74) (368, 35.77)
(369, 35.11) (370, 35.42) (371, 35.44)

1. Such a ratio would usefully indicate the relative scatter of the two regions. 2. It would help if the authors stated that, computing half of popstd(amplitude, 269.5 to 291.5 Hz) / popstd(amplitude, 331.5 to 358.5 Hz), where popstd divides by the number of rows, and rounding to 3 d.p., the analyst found 0.481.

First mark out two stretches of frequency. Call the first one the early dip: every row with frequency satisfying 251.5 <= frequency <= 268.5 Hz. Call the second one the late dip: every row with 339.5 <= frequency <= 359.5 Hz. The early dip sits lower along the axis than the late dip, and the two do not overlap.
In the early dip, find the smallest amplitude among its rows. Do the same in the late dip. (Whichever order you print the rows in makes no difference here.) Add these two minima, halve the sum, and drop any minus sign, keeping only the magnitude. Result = 37.5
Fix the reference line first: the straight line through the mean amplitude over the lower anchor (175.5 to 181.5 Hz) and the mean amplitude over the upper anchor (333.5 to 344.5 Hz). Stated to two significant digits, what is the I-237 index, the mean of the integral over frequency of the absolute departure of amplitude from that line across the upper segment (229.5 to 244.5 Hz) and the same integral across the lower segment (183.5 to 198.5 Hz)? 14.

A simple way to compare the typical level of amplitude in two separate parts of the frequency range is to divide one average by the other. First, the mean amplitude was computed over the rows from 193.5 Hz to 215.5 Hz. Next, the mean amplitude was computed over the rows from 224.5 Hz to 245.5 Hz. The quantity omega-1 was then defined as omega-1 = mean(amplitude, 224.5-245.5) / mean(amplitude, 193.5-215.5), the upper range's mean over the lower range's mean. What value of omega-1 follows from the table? 1.05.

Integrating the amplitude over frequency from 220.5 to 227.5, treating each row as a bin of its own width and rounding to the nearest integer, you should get 295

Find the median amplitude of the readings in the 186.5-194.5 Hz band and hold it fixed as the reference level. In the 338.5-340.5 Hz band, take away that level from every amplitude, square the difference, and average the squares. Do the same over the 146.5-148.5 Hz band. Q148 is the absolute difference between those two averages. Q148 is 31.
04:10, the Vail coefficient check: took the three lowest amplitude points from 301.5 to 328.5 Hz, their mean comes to 35.9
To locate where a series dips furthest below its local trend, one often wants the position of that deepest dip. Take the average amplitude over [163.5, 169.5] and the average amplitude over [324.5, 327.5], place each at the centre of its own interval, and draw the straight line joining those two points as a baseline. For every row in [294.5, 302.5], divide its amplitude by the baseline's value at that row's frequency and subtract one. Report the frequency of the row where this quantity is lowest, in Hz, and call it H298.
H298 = 301 Hz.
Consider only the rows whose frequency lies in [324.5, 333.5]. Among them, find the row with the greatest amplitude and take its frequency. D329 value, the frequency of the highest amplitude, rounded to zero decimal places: 331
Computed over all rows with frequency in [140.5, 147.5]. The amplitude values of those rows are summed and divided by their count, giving 39.0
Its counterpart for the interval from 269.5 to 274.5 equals 42.2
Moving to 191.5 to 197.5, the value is 40.5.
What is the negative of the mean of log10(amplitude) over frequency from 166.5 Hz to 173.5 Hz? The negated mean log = -1.62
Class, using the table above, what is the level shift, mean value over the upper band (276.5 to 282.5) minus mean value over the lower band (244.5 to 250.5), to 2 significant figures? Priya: -1.1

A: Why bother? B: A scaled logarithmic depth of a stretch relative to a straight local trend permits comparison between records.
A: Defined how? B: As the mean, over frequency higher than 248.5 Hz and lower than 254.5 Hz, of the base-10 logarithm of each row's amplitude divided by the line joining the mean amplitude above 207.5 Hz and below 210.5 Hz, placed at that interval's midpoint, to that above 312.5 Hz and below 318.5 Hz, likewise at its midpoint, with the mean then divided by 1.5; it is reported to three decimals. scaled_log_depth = 0.025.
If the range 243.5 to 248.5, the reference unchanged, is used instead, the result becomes 0.023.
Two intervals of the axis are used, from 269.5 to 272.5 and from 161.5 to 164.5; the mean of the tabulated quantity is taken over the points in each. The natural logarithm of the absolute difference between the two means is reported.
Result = 0.77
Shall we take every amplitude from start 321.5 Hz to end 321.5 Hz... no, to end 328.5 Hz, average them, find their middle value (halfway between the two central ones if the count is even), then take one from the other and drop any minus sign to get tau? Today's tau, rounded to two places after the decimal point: 0.25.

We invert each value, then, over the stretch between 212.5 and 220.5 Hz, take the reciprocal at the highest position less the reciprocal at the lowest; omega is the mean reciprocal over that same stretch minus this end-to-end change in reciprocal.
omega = 0.0254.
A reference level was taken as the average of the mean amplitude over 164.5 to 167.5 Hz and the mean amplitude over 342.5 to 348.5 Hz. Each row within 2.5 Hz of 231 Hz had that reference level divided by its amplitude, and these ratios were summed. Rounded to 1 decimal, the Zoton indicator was 4.7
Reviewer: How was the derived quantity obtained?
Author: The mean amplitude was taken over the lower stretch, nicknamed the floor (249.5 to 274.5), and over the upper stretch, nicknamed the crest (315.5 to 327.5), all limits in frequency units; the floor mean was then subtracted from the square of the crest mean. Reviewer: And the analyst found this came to 1342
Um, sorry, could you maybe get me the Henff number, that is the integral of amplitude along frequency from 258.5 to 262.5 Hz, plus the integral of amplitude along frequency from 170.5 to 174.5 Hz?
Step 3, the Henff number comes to 334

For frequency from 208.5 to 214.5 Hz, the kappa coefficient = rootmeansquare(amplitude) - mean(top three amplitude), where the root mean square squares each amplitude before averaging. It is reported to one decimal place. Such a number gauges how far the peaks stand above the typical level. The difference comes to -0.4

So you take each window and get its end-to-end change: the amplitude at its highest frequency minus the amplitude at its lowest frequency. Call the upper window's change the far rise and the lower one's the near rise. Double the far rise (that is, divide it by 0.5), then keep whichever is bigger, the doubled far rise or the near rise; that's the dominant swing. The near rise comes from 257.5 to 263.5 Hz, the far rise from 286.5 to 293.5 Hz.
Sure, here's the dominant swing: 0.70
